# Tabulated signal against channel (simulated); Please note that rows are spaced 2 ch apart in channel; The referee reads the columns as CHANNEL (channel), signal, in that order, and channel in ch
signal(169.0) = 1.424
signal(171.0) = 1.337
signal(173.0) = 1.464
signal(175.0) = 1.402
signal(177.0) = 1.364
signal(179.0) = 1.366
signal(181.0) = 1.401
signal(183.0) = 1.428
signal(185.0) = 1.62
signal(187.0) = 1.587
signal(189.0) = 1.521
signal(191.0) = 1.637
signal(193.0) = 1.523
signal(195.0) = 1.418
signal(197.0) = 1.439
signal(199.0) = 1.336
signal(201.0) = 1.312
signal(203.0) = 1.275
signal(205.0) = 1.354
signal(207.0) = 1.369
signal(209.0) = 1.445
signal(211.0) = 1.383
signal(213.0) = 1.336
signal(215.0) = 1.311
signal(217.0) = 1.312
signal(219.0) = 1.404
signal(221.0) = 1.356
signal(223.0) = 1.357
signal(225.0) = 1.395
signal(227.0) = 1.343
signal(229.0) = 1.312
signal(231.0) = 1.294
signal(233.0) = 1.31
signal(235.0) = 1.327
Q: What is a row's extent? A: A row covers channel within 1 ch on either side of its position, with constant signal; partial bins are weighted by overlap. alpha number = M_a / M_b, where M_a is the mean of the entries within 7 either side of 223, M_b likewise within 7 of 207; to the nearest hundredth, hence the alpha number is 1.00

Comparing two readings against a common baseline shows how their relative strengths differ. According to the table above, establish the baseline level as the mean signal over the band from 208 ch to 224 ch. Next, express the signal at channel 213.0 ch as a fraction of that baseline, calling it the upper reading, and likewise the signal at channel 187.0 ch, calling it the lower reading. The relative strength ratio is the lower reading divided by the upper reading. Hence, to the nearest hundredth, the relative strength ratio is 1.19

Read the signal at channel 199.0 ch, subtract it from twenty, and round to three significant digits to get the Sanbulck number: 18.7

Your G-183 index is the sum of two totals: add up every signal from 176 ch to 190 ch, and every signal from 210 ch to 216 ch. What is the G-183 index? 14.3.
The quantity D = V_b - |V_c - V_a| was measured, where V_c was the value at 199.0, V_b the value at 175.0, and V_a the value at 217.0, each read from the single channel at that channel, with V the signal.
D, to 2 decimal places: 1.38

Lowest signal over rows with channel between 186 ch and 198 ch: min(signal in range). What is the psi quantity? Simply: 1.418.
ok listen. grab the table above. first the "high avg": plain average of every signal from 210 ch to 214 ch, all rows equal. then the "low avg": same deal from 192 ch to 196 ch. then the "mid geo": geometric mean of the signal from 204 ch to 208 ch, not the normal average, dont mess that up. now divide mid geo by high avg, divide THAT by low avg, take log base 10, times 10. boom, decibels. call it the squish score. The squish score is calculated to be -1.67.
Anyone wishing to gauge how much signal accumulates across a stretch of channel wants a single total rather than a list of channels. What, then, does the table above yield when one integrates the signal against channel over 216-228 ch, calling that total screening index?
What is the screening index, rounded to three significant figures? 16.3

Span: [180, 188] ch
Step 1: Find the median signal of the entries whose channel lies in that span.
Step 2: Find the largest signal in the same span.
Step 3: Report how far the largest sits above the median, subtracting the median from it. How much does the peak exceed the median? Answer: 0.11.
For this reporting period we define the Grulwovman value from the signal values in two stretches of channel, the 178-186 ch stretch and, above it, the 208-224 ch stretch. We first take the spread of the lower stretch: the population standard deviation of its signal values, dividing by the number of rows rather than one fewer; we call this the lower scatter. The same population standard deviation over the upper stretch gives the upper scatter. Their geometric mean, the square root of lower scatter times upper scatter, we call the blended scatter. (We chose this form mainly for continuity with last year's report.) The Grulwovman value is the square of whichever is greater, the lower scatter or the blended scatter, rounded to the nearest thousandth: 0.010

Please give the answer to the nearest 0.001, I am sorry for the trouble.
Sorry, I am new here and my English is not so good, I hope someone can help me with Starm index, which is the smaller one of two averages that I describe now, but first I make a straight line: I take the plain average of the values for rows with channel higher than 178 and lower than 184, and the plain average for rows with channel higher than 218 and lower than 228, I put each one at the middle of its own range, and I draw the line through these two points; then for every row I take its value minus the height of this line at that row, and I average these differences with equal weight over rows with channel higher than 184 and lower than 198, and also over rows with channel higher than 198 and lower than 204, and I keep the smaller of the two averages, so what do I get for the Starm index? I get -0.078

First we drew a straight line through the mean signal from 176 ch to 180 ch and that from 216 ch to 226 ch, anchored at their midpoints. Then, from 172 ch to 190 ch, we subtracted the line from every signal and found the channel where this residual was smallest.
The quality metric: 177.0 ch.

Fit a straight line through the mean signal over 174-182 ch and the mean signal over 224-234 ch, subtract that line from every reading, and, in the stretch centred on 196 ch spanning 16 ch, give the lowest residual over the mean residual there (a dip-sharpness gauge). -1.2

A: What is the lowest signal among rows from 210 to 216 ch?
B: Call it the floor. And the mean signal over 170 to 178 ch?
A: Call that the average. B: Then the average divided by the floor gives 1.06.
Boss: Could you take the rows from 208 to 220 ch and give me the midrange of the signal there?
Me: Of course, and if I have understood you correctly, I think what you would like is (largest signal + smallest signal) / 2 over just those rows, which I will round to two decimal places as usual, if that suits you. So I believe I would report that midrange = 1.38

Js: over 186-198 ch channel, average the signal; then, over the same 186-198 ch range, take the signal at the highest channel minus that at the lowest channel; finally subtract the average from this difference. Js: -1.67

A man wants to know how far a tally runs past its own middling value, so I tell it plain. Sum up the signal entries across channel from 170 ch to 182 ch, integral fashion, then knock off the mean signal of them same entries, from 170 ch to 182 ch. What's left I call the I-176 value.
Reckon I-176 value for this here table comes 15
